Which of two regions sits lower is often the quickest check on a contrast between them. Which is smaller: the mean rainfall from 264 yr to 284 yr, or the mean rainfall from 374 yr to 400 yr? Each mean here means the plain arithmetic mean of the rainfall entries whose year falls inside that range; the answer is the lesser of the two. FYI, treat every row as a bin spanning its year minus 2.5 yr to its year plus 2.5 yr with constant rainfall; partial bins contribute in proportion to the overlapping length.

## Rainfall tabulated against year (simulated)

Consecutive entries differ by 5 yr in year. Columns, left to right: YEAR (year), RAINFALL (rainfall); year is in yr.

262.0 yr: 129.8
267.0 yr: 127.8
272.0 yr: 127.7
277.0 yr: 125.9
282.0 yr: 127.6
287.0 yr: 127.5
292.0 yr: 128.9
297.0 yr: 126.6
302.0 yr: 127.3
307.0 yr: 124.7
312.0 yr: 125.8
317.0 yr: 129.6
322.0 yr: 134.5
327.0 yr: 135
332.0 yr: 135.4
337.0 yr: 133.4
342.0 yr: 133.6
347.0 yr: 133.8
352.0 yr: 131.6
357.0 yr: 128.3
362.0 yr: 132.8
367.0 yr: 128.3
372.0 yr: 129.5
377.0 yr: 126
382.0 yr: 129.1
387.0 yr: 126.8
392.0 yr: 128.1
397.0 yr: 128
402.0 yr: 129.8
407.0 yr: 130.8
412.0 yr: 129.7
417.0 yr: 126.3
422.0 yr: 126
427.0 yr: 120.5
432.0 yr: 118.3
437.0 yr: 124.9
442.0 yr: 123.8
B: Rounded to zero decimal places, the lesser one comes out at 127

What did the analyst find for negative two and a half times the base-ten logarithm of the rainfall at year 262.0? -5.283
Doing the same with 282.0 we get -5.265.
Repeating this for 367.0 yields -5.271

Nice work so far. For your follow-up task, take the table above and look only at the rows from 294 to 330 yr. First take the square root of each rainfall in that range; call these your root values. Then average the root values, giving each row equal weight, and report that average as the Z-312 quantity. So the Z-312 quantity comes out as 11.36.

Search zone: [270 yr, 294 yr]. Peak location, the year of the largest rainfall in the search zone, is 292.0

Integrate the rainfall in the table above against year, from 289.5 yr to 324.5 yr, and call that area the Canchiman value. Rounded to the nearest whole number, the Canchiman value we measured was 4487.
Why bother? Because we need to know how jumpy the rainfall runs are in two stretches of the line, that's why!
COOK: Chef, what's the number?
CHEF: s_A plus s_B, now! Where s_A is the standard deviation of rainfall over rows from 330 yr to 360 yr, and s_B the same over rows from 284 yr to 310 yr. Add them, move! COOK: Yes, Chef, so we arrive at 4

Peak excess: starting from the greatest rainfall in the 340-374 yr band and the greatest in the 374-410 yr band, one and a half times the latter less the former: 62.4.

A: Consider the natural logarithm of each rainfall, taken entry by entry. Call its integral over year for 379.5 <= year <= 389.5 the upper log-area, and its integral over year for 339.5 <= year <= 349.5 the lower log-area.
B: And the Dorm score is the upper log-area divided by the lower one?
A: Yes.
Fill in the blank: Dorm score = 0.99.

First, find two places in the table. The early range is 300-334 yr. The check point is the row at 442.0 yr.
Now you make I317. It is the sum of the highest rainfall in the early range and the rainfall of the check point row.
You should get 259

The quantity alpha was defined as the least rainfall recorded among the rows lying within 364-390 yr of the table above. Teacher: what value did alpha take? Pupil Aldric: 126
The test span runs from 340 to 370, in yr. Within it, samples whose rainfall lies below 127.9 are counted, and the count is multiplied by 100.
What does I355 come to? 0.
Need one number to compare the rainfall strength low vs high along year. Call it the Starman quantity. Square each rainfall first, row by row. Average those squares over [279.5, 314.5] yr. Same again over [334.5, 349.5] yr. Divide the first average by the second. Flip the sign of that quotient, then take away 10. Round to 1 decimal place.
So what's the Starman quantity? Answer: -10.9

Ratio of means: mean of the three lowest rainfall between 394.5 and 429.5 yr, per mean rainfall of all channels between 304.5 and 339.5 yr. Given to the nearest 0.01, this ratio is 0.95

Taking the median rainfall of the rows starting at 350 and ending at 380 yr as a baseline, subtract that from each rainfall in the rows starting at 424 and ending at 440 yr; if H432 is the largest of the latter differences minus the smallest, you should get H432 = 7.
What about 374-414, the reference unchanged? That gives 5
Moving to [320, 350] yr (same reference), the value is 2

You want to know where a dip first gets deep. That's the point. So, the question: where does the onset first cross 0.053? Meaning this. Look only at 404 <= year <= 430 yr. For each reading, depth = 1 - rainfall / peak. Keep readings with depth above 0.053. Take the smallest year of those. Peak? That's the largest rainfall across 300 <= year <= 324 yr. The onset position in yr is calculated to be 417.0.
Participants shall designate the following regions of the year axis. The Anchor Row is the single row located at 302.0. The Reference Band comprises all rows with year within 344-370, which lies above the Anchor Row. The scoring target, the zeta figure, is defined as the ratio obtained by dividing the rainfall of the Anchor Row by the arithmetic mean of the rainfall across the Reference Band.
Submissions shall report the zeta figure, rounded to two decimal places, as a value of 0.97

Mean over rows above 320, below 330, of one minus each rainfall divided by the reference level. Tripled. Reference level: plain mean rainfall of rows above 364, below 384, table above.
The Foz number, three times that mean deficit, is -0.15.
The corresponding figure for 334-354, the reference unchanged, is -0.11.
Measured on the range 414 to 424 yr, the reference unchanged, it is 0.05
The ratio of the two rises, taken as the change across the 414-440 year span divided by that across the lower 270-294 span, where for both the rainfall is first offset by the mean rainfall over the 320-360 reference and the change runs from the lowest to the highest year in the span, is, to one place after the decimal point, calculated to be -1.2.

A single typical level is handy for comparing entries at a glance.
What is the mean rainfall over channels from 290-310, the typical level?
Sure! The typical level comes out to 127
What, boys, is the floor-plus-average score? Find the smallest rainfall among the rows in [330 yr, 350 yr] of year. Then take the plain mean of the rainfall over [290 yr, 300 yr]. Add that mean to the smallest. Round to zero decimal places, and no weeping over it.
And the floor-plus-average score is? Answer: 261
